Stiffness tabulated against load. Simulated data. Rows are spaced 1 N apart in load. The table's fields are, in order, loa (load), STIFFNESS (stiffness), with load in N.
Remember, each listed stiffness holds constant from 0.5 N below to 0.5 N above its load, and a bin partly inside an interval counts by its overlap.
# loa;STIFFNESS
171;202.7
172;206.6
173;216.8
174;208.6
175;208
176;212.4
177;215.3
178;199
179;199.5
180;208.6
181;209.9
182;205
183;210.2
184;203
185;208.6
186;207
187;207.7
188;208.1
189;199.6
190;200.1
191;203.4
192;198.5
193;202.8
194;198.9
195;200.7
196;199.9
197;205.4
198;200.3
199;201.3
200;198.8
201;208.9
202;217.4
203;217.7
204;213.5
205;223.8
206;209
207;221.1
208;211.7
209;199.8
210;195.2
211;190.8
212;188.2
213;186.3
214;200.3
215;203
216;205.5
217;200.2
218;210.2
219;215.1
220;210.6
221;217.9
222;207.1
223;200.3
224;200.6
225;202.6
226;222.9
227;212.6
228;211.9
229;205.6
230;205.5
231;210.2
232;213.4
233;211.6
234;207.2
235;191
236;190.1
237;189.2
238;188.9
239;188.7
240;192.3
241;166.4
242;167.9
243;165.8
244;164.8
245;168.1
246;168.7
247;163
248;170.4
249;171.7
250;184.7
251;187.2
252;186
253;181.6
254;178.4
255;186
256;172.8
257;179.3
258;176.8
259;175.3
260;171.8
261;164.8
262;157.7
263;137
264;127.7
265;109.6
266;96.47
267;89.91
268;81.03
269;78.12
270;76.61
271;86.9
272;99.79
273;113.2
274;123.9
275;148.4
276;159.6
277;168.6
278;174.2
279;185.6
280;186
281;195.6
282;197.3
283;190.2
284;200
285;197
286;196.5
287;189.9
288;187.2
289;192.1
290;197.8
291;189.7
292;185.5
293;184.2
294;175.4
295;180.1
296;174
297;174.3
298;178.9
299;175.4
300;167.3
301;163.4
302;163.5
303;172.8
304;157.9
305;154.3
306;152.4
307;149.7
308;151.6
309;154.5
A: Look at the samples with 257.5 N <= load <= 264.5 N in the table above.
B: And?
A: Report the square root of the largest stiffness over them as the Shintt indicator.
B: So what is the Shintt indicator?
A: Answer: 13.3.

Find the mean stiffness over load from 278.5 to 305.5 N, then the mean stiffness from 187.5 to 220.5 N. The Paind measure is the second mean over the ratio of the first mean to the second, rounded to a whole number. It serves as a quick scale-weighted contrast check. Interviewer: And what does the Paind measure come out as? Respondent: 230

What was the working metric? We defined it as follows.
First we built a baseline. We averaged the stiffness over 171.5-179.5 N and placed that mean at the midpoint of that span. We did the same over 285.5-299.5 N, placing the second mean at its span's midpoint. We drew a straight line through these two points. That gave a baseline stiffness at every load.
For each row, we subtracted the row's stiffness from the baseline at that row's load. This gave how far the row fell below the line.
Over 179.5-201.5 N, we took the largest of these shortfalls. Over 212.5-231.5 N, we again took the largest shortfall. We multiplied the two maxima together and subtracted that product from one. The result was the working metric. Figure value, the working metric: -91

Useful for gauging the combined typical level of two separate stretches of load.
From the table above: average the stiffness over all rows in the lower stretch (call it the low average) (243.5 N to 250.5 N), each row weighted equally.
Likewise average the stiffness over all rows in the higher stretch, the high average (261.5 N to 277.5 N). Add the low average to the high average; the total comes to 286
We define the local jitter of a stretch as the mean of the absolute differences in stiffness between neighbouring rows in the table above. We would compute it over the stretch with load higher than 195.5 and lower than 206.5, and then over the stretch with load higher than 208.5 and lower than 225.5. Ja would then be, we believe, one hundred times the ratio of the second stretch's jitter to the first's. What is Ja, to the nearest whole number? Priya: 85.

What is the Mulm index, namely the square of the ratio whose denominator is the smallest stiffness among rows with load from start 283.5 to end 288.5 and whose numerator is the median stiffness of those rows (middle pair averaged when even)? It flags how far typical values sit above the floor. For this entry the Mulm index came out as 1.10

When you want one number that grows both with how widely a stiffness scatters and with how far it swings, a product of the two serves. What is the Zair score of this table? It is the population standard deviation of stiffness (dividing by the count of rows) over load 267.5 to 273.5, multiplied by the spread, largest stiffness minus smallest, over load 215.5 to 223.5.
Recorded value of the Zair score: 233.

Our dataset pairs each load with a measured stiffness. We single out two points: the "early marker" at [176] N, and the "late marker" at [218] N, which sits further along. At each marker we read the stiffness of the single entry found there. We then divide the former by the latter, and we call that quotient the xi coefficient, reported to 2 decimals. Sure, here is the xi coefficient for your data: 1.01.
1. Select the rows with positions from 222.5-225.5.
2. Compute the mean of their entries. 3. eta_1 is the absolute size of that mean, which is 201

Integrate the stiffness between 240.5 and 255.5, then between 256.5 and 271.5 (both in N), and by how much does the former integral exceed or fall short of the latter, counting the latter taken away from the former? 702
